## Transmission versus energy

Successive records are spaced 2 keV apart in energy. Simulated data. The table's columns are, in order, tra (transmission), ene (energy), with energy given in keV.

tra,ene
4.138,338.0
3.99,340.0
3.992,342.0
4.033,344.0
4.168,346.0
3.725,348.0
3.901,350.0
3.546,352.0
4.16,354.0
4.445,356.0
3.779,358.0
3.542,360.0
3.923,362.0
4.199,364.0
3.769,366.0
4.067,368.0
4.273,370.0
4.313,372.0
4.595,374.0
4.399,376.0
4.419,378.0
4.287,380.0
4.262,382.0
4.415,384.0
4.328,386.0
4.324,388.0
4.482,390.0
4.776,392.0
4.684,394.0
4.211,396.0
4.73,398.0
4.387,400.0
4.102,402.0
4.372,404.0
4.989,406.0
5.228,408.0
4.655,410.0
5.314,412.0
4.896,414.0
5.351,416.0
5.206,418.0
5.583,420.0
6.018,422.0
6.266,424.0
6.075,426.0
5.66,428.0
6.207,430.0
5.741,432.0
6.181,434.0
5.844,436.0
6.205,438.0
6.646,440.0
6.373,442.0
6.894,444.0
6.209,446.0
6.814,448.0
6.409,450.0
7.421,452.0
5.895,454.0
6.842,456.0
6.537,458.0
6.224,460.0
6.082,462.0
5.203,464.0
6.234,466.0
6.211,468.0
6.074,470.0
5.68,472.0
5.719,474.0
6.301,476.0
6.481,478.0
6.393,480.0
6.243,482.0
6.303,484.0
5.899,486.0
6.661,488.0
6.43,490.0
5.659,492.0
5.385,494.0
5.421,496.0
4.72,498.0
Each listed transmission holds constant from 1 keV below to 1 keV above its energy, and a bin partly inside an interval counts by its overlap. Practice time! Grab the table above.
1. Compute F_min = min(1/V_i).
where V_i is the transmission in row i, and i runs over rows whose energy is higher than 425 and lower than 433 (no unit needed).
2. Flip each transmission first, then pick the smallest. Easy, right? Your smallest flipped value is 0.16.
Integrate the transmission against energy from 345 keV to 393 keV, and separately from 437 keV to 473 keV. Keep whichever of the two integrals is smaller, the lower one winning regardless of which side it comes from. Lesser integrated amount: 200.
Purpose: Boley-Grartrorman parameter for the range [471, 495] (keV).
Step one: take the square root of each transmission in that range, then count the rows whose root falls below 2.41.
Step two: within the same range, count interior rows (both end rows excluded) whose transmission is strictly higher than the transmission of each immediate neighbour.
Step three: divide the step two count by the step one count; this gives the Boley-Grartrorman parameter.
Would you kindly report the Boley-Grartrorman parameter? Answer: 0.75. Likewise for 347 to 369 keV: 0.27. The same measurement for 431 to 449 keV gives 3.00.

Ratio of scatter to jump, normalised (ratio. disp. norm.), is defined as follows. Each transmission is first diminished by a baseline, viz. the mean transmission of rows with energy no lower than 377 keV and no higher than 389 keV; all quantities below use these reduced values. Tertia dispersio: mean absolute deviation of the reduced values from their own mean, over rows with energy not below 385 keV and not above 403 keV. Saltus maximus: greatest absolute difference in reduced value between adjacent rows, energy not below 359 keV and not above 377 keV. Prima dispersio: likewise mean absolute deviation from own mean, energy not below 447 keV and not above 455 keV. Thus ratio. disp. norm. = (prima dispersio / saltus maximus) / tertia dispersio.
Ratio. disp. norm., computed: 5.7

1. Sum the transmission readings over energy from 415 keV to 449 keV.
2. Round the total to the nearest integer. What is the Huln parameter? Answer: 103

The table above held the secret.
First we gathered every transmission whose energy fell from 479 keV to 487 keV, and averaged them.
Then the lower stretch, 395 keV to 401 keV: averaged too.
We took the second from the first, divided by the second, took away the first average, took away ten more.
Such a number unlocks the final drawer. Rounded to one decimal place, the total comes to -15.8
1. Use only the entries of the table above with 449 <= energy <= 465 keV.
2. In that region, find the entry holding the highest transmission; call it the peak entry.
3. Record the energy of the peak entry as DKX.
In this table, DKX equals 452.0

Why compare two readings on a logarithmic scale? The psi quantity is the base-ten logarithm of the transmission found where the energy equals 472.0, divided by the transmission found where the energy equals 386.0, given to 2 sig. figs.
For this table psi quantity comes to 0.12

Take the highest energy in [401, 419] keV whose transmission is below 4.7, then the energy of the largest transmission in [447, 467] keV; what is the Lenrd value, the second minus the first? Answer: 42 keV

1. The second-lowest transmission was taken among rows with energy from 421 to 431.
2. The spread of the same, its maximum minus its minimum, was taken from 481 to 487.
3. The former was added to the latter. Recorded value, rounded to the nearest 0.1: 6.4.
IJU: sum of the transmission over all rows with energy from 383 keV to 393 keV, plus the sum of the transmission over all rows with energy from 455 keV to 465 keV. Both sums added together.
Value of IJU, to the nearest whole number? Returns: 53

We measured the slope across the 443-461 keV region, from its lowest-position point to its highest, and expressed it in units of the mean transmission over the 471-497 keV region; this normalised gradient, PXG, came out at -0.0069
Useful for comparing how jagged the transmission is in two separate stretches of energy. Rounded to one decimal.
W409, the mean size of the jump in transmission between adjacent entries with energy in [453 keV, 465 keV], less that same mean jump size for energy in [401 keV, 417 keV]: 0.1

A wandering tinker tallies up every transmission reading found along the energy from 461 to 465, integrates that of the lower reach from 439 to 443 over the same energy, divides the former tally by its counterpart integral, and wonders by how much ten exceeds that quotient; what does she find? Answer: 9.57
